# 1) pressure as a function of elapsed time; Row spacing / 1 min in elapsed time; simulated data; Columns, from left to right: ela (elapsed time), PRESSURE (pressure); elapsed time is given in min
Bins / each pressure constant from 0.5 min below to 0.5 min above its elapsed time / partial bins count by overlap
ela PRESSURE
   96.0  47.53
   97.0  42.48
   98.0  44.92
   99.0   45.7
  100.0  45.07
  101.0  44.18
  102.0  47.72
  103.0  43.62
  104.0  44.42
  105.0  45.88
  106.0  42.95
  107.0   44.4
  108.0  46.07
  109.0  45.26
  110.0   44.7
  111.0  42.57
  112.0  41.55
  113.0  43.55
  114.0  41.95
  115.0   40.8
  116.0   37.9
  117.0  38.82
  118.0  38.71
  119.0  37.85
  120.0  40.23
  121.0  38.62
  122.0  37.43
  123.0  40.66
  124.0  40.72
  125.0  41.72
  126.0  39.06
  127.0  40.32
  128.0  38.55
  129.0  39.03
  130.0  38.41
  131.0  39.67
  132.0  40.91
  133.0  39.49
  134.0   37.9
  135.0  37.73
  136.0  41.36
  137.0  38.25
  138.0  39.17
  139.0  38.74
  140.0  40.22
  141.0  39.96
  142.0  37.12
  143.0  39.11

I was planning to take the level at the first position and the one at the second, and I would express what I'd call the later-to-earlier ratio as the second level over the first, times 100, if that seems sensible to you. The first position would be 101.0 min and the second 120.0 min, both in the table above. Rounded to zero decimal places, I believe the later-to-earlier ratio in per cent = 91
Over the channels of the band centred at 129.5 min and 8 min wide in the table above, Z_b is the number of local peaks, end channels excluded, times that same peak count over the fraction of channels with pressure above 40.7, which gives 72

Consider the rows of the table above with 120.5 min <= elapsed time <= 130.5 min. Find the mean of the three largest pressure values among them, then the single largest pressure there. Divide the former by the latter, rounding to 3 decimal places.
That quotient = 0.984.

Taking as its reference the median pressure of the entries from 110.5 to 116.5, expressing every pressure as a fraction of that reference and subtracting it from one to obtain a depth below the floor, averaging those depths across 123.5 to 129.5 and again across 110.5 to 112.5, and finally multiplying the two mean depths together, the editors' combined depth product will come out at 0.000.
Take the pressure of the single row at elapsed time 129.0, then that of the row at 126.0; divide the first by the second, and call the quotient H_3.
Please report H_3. 1.00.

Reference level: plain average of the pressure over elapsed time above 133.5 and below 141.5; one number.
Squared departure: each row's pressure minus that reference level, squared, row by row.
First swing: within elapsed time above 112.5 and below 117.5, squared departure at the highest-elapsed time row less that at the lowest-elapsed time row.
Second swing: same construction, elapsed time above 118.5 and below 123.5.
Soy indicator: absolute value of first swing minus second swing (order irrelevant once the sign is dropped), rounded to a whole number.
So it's 20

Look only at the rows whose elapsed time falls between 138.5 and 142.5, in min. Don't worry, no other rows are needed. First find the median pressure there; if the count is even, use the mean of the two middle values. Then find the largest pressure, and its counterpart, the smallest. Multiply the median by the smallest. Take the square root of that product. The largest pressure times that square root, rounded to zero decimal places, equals 1537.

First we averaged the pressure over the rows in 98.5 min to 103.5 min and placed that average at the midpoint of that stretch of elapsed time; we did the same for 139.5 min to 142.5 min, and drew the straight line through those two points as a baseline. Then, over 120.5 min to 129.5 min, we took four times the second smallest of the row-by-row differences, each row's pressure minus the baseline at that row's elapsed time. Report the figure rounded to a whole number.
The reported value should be -14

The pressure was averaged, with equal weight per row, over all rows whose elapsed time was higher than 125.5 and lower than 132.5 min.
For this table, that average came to 39.4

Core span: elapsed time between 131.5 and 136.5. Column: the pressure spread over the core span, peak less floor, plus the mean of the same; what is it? 43.1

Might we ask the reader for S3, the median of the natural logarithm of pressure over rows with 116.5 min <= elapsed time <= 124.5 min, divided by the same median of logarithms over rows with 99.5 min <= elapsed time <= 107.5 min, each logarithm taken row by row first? 0.96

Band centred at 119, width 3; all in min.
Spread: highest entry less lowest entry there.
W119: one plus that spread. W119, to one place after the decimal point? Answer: 3.4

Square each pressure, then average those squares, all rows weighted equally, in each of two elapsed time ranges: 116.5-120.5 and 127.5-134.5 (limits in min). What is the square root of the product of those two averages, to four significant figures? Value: 1523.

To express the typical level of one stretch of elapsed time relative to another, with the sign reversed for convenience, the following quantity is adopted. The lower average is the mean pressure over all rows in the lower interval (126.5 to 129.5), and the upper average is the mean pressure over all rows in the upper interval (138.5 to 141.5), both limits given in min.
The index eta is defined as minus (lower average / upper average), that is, -0.99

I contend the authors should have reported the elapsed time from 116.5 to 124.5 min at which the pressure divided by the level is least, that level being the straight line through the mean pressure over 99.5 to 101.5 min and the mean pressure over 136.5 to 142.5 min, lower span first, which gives 122.0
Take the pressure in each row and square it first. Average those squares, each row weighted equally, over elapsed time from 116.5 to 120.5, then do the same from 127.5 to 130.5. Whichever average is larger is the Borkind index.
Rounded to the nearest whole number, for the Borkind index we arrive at 1514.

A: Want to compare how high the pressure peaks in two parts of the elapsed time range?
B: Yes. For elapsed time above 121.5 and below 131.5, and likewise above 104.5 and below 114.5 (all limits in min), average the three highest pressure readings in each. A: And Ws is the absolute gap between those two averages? 4.7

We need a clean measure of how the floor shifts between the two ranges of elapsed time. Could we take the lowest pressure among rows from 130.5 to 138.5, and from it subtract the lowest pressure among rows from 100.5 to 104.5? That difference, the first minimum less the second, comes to -5.9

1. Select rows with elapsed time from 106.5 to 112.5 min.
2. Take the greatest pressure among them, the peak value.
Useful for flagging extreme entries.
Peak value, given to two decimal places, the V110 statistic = 46.07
